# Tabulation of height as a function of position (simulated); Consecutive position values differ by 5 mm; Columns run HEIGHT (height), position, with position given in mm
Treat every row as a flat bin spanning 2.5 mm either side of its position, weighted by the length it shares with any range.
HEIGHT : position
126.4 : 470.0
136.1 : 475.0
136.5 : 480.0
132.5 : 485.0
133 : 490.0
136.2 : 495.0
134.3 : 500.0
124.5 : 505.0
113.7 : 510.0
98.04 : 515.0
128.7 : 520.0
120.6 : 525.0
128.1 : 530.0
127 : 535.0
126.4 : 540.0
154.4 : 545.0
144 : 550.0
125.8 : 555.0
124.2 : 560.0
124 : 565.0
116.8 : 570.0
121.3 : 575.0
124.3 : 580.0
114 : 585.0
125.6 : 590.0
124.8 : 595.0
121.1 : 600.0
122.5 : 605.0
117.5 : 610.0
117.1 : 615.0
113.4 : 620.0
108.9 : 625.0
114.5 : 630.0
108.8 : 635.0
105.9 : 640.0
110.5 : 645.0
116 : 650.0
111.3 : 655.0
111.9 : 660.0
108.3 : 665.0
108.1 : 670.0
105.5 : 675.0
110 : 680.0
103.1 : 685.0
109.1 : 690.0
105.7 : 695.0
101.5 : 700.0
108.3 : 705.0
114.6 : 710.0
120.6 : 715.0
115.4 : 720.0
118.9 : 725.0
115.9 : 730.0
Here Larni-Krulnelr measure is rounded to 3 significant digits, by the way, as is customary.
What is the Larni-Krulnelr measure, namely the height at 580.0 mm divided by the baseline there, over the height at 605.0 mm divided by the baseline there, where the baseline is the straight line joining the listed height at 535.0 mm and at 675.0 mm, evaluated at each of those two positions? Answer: 0.982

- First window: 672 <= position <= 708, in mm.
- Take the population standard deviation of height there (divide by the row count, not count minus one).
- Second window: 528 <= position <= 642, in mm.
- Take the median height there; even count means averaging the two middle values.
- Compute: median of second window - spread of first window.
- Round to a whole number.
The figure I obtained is 120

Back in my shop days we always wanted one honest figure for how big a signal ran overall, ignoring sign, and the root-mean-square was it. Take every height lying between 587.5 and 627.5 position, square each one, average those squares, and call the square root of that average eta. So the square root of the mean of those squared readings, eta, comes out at 119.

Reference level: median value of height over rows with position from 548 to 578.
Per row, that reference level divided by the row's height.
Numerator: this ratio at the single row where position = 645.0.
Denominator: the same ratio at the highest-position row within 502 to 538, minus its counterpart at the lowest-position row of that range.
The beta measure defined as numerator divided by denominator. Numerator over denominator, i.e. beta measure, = -57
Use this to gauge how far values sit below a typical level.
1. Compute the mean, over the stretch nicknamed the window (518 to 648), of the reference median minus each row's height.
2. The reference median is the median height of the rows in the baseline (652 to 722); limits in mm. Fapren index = -13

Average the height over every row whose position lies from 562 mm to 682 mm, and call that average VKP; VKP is 115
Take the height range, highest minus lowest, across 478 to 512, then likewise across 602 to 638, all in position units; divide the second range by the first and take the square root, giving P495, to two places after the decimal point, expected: 0.78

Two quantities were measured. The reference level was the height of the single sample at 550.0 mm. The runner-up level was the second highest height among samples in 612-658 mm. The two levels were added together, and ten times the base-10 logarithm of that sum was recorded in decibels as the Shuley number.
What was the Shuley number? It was 24.1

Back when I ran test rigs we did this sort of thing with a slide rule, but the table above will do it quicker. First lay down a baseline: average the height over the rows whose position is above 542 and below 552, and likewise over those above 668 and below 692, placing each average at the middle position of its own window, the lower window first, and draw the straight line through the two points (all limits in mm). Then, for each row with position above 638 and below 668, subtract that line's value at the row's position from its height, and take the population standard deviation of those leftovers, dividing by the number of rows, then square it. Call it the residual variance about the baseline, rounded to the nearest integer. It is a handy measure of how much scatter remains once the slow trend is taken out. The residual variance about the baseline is 20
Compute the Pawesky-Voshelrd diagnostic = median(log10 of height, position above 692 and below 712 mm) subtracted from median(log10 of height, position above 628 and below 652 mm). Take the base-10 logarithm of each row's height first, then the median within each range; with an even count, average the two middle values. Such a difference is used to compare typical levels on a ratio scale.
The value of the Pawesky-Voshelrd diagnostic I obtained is 0.014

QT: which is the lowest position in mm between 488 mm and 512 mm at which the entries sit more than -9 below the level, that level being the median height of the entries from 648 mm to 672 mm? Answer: 510.0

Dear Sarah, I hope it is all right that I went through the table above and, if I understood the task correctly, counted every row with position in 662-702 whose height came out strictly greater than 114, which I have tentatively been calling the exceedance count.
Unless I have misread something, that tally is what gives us 0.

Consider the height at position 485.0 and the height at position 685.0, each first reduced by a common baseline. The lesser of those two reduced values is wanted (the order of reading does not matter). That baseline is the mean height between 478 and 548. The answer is -25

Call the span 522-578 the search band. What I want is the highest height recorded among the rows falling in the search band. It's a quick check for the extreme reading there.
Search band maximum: 154.4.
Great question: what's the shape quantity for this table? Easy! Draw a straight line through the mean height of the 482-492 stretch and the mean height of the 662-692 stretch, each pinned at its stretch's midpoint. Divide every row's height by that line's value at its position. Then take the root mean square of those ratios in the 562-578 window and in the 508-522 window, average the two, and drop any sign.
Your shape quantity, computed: 0.94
